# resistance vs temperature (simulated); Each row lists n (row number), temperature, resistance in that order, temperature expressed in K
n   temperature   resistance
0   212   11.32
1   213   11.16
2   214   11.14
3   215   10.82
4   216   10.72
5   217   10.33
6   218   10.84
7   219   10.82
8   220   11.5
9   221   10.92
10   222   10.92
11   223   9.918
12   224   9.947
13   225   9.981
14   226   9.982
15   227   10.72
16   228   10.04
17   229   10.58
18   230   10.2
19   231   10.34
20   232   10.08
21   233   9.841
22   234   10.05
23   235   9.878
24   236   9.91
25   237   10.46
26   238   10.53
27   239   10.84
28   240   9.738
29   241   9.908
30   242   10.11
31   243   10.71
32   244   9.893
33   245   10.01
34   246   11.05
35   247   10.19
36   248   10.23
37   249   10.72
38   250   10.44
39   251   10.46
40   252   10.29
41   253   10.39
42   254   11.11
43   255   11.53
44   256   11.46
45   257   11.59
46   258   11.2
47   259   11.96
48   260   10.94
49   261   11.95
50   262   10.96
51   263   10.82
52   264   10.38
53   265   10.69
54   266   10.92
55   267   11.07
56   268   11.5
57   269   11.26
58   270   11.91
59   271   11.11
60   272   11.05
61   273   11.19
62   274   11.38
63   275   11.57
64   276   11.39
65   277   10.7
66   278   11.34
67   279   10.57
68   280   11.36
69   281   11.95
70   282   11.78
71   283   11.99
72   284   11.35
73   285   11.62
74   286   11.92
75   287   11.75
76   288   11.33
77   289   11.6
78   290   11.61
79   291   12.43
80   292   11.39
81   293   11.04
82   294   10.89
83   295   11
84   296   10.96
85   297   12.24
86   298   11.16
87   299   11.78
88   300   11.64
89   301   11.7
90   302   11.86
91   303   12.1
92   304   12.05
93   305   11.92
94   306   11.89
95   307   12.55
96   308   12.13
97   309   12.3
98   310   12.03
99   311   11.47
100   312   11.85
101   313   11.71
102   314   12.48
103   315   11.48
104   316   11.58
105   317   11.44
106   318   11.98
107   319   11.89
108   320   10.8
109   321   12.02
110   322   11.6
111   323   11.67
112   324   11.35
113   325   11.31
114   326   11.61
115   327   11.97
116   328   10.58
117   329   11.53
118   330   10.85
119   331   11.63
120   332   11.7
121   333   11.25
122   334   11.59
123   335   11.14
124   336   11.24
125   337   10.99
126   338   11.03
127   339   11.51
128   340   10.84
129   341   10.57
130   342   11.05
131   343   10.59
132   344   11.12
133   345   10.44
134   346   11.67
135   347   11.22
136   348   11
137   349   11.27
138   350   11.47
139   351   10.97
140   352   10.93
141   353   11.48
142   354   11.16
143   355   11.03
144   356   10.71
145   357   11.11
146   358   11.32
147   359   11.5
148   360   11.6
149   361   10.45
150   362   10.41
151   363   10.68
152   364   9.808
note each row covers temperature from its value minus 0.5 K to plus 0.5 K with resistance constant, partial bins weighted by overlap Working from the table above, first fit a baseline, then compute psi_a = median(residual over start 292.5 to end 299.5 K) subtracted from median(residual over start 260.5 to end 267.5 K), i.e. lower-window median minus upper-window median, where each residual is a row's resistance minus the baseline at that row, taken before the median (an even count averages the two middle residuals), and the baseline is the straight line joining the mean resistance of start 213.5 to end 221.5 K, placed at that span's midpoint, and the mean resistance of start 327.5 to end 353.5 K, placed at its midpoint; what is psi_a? -0.1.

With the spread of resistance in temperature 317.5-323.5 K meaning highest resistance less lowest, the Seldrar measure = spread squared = 1.5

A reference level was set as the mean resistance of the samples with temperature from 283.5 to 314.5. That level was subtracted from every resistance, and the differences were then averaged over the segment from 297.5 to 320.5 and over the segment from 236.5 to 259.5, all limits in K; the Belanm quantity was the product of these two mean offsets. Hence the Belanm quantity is -0.1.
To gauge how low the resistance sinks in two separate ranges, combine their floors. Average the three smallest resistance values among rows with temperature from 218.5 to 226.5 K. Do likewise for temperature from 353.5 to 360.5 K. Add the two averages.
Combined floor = 20.9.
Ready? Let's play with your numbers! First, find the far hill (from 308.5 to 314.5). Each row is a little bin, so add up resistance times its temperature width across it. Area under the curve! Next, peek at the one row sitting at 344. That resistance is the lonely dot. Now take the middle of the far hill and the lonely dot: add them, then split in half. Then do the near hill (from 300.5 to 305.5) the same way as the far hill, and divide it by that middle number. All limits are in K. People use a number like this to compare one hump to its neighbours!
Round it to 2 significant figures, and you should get 1.4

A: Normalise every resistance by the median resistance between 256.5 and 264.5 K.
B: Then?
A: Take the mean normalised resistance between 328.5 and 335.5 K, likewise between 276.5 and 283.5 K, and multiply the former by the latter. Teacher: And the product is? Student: 1.06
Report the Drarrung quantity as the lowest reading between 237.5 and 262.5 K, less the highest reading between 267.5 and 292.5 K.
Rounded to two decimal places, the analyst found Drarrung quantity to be -2.69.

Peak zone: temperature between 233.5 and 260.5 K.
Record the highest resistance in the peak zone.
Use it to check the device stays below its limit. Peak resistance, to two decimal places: 11.96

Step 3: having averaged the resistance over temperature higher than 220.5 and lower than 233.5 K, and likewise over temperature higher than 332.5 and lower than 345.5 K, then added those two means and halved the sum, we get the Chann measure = 10.6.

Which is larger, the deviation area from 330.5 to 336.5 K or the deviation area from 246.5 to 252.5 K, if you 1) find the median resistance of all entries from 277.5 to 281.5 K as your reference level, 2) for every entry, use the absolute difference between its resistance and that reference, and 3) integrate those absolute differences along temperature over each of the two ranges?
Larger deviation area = 5.8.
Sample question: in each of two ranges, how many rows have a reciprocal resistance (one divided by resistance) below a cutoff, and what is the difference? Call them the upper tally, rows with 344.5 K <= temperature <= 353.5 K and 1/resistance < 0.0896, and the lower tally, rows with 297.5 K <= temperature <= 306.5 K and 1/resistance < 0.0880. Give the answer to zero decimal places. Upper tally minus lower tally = -3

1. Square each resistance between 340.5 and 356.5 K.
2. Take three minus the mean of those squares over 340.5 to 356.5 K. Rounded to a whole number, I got -119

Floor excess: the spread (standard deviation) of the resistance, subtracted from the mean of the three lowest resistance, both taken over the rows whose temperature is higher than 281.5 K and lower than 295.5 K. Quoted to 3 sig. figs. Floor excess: 10.6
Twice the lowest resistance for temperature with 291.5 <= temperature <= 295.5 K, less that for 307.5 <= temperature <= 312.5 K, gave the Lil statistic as 10.3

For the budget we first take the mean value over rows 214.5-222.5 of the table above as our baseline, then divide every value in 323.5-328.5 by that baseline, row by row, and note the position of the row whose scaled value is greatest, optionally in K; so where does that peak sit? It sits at 327 K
